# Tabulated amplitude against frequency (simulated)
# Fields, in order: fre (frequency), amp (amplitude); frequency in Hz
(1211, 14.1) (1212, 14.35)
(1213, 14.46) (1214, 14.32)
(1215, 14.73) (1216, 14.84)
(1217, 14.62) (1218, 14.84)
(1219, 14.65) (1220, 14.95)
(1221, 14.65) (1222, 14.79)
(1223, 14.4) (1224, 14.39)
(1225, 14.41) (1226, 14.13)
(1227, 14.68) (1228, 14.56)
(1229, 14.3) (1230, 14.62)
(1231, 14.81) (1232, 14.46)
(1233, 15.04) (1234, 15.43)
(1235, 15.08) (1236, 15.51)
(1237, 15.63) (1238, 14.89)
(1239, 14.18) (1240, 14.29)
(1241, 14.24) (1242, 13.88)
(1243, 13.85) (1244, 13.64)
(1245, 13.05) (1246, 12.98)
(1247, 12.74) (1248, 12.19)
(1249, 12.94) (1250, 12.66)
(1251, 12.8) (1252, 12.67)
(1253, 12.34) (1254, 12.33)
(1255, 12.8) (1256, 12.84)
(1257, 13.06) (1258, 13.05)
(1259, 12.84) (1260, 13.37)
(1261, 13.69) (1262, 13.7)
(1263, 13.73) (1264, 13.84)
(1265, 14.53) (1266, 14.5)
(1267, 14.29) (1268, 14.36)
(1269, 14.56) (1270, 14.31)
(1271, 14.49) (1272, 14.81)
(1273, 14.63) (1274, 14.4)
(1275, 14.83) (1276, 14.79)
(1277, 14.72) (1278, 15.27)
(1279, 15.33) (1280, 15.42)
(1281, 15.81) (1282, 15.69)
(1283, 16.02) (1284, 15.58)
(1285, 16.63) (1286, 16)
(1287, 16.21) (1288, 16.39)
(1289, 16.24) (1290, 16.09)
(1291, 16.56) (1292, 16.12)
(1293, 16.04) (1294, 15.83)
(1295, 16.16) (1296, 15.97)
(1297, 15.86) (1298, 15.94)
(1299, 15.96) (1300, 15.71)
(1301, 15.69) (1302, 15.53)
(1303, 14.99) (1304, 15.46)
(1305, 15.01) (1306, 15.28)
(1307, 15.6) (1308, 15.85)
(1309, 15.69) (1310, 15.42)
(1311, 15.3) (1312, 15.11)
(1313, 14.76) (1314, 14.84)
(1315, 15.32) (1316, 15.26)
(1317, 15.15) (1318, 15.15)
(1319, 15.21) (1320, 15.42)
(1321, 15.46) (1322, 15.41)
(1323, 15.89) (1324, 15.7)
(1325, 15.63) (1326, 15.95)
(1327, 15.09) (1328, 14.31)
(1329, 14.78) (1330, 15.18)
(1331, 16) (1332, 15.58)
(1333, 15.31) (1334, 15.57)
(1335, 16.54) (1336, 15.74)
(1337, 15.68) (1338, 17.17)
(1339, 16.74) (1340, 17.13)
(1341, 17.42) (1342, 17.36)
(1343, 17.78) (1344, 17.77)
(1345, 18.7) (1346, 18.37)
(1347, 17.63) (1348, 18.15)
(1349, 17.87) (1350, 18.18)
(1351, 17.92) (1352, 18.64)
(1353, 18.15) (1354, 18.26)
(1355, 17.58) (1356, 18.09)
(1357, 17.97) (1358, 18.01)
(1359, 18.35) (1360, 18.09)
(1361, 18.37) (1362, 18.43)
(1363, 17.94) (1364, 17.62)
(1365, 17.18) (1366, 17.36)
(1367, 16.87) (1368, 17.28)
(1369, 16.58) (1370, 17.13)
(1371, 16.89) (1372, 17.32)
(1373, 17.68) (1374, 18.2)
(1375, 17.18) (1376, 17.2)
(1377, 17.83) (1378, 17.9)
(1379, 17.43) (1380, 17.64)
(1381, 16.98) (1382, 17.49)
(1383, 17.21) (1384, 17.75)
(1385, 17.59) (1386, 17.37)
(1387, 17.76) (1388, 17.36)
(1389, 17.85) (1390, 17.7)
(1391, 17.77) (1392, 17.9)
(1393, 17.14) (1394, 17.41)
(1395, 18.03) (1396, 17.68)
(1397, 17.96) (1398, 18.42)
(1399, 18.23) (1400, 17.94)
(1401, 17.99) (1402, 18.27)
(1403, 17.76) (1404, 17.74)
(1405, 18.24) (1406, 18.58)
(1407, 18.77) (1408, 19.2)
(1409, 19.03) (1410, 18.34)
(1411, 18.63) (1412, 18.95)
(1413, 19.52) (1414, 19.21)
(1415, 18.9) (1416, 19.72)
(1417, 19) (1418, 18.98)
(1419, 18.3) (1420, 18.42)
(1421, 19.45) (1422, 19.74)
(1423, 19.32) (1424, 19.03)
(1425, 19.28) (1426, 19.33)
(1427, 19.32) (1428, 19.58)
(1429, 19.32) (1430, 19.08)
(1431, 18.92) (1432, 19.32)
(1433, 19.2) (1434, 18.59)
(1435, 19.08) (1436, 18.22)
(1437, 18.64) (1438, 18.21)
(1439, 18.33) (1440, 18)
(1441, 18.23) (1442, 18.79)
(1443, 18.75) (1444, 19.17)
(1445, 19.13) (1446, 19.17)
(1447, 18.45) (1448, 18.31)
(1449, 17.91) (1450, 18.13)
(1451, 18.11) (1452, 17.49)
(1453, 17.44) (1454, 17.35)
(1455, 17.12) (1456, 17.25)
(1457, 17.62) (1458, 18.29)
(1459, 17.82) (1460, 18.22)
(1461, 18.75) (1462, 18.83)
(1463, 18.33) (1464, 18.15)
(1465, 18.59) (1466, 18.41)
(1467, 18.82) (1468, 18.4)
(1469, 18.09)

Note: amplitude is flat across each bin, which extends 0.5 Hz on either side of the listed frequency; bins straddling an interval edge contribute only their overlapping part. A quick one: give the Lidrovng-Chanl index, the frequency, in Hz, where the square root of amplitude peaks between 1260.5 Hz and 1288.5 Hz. 1285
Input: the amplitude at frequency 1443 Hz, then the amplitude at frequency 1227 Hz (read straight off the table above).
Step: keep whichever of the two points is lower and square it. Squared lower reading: 216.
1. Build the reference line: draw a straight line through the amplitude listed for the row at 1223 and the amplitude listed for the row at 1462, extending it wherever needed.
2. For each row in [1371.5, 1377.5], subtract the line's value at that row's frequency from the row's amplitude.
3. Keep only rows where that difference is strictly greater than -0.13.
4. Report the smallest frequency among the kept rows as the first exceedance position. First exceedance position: 1372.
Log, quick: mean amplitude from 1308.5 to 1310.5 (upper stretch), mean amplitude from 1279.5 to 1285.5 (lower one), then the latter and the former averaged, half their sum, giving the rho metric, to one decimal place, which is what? 15.7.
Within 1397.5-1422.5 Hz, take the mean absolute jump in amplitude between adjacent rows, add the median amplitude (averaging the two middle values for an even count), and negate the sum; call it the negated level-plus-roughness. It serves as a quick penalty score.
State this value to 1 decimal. -19.0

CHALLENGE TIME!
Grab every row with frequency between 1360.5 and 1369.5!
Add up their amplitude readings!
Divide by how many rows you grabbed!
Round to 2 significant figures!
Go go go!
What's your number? 18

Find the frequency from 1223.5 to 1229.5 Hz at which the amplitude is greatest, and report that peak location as 1227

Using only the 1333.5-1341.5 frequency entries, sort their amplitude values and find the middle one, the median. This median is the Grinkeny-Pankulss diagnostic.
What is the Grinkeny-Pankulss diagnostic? 16.6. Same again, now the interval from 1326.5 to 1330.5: 14.9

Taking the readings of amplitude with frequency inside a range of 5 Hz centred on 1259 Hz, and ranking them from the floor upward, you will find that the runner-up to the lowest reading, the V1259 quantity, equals 13.05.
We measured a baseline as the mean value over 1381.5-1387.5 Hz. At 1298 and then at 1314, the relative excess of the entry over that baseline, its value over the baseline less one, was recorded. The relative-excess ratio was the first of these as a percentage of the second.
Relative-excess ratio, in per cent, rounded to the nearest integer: 59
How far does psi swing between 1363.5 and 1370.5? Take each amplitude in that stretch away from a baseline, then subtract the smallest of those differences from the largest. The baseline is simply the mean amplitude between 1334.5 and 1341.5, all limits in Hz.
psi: 1.0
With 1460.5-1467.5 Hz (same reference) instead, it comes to 0.7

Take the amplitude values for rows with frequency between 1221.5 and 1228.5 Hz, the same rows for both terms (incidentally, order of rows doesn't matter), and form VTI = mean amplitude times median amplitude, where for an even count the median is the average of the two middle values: 209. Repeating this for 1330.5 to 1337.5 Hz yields 247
